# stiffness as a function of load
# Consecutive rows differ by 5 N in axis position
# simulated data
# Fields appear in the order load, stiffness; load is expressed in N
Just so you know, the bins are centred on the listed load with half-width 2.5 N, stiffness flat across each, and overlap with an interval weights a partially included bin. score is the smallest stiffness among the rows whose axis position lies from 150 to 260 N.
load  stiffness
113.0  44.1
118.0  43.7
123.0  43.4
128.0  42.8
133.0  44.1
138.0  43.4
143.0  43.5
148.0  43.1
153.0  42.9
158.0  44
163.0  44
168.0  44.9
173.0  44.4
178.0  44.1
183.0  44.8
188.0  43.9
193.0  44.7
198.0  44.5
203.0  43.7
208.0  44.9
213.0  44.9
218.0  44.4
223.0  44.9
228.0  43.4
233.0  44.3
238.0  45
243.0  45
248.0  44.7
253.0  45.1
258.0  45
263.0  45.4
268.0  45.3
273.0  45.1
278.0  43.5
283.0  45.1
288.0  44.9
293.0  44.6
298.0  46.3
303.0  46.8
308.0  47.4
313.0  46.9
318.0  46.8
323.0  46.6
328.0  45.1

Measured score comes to 42.9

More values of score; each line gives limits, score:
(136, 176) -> 42.9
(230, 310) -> 43.5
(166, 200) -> 43.9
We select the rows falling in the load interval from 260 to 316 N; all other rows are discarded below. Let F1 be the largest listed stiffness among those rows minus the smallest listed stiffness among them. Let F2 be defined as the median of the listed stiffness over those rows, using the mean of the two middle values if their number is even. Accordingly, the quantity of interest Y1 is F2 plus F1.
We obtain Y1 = 49.2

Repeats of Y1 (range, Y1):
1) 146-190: 46.0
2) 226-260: 46.7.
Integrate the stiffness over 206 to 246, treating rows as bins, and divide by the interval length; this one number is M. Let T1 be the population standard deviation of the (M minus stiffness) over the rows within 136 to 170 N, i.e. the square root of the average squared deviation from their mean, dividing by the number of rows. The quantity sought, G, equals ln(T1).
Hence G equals -0.47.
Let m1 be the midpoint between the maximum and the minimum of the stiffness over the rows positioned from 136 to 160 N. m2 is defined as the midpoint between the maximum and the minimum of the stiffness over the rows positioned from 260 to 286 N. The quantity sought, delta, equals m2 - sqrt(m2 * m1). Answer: 0.5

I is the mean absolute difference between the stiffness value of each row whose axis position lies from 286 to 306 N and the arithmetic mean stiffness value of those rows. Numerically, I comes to 0.90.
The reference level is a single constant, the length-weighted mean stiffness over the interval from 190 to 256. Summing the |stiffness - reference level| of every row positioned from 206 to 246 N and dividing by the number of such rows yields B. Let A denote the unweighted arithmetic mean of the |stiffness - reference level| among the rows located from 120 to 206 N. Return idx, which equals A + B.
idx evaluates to 1.19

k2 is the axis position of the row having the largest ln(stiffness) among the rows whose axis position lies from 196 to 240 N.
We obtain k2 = 238.0 N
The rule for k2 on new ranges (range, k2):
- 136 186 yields 168.0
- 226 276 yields 263.0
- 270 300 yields 298.0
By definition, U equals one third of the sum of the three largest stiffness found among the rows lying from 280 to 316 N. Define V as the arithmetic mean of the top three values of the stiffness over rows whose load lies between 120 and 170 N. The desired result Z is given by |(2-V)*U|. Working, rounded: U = 47.0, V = 44.3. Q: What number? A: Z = 1991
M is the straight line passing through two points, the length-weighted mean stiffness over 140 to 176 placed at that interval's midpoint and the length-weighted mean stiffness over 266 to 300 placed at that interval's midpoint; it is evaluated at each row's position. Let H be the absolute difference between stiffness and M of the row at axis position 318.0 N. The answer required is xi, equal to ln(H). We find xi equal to 0.4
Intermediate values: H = 1.5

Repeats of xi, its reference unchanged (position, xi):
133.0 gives -0.7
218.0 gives -3.3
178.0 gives -2.4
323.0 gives 0.3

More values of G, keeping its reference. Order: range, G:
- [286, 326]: -0.07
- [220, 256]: -0.58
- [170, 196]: -1.07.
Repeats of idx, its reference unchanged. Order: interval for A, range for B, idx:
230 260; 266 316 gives 1.60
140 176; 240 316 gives 1.81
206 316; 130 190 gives 1.54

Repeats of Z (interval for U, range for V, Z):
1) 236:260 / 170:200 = 1921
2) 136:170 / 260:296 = 1917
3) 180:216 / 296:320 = 2020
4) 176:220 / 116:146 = 1874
